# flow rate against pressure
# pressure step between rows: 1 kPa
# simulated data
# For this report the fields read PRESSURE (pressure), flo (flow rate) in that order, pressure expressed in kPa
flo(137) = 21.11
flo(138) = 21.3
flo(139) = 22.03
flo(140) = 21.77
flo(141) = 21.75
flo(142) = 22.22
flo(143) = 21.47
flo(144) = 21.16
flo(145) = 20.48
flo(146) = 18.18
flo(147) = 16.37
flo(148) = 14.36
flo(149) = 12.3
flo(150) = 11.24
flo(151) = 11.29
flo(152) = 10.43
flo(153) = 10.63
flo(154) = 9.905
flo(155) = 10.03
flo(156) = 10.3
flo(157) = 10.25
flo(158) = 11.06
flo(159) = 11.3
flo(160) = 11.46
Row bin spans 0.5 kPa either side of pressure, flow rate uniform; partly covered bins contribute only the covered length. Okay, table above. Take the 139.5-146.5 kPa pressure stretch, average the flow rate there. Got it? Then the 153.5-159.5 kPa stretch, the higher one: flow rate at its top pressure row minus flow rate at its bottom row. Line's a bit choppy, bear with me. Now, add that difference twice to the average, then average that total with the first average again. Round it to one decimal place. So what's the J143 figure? 22.4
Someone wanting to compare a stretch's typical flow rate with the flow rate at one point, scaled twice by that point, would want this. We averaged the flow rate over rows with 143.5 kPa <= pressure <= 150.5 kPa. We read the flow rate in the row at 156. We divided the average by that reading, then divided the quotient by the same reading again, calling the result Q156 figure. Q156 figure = 0.154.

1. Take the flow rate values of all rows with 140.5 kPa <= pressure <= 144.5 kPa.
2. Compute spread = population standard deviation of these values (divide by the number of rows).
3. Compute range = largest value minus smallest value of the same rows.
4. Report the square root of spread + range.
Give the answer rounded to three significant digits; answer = 1.20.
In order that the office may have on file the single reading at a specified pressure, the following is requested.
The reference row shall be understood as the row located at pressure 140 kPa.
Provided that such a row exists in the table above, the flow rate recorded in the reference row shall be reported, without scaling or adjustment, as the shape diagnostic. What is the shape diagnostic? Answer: 21.77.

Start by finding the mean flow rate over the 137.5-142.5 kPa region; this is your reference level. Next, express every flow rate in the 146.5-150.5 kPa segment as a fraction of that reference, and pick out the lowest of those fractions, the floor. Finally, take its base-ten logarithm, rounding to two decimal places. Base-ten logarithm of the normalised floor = -0.29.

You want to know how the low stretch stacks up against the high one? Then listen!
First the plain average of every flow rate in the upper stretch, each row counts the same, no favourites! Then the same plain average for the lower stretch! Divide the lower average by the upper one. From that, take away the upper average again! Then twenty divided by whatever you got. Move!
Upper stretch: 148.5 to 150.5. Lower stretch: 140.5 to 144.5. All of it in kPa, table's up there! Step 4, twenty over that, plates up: -2.0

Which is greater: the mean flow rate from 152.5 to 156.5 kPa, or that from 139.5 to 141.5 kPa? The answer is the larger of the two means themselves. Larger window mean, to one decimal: 21.8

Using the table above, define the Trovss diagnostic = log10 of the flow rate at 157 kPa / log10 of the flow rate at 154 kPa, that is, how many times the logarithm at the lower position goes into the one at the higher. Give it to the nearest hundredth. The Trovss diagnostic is 1.01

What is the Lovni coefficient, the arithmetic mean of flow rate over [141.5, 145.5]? 21.3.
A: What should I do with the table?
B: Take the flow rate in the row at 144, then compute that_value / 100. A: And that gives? 0.21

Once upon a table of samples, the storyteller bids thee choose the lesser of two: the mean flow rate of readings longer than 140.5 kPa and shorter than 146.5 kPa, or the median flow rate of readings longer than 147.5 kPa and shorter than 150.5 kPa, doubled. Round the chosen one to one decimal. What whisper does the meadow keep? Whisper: 20.9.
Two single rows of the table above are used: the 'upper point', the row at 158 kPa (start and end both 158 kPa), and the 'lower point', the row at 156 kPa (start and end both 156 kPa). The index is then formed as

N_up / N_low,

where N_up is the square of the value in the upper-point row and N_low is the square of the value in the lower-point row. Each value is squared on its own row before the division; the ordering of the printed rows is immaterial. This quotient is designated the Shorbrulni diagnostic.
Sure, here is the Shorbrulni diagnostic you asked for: 1.2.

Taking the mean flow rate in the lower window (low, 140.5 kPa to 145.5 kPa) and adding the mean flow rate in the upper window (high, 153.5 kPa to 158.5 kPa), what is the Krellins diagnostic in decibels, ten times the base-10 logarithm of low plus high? 15.0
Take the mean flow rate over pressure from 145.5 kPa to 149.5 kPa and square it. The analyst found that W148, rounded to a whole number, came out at 234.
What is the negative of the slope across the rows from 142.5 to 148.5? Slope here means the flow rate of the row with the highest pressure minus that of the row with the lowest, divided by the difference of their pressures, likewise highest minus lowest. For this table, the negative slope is 1.4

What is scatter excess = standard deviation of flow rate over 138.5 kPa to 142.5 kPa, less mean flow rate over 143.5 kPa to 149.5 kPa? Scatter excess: -16.9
